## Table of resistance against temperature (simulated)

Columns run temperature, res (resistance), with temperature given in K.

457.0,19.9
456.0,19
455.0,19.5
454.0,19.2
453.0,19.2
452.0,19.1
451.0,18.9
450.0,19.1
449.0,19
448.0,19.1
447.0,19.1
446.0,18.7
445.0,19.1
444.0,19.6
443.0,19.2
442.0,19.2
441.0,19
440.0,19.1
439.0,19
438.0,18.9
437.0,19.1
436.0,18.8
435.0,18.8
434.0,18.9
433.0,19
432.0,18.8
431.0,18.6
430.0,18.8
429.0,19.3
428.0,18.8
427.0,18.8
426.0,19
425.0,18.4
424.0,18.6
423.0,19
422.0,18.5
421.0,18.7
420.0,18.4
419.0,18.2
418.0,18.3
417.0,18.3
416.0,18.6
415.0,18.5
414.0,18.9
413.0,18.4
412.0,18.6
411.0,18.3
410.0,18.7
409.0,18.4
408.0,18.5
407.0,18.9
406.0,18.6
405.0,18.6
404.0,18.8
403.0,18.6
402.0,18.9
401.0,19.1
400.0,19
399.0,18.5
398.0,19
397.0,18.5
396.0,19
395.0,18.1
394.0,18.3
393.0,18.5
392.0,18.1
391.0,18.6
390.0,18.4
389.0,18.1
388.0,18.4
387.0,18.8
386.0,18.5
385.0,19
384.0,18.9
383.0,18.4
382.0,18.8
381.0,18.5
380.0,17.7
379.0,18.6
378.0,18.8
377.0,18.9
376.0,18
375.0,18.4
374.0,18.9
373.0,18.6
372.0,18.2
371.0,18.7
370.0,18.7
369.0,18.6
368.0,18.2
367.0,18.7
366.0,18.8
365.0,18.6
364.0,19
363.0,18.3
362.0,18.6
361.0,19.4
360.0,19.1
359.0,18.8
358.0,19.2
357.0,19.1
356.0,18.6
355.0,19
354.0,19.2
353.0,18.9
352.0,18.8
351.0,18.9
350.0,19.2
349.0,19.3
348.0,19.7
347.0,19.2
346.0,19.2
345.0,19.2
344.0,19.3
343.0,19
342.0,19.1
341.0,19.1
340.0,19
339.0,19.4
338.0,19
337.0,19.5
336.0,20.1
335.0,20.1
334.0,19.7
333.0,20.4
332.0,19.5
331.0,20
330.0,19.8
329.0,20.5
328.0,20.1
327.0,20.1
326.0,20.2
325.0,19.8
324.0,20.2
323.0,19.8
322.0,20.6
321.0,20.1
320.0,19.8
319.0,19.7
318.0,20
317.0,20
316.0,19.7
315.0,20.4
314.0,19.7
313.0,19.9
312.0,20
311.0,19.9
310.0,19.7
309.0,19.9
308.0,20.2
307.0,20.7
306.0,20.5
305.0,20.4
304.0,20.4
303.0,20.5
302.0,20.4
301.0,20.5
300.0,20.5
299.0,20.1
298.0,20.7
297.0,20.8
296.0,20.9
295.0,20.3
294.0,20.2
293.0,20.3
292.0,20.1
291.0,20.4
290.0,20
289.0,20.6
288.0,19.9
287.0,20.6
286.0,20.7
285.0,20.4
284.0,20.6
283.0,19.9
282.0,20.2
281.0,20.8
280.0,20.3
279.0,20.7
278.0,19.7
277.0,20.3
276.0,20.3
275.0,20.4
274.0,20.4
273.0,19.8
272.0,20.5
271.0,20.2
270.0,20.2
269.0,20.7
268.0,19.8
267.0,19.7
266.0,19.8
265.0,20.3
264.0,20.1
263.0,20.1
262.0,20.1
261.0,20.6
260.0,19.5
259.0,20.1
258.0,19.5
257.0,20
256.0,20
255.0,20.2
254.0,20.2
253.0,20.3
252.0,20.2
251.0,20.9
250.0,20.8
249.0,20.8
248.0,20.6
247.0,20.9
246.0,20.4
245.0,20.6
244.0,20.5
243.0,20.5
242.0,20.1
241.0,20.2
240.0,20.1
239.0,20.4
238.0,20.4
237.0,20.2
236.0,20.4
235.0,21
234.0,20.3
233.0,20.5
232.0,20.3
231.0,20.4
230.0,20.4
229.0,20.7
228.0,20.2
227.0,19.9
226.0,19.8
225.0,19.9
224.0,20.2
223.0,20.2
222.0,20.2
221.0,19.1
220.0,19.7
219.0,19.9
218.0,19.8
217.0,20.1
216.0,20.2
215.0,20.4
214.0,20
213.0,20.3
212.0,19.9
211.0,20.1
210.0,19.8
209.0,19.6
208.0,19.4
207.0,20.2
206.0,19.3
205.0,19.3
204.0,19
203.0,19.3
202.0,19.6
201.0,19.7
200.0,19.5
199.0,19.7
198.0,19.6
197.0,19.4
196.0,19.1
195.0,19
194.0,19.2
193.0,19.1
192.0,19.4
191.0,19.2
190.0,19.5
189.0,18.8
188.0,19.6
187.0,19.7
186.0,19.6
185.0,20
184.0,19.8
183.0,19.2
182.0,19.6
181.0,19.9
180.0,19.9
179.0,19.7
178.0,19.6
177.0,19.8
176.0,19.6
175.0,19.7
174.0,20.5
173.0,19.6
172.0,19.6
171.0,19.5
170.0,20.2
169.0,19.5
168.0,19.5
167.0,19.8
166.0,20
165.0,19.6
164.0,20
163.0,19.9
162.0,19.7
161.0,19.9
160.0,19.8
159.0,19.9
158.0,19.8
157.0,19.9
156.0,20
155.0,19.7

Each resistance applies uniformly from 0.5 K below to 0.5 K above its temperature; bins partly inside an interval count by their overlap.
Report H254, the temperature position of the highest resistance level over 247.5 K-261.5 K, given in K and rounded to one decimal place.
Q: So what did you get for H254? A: 251.0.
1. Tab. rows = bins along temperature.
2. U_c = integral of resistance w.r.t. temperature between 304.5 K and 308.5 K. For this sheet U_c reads 82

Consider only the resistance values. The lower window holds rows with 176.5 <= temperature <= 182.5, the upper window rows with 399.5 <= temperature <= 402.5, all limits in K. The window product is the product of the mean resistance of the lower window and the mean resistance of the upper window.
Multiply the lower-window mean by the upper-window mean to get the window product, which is 375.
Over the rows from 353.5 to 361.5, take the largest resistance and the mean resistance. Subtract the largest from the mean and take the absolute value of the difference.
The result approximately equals 0.35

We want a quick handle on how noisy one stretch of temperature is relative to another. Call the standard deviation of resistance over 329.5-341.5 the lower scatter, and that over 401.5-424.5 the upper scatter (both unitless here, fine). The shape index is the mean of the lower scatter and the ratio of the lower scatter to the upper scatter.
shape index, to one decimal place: 1.3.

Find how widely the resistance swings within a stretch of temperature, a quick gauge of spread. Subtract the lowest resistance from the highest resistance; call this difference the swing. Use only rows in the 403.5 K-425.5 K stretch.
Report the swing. 0.80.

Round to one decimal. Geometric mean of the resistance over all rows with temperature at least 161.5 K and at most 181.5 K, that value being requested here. 19.8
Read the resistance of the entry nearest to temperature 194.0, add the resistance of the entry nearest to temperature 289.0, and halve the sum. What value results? 19.9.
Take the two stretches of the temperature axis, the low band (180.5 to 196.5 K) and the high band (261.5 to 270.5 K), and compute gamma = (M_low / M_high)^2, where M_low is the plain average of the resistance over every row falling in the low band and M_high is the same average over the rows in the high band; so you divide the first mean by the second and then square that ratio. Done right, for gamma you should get 0.93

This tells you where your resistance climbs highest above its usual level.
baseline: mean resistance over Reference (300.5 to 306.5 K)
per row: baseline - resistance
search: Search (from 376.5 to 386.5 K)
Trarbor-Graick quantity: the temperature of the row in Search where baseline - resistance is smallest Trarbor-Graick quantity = 385.0 K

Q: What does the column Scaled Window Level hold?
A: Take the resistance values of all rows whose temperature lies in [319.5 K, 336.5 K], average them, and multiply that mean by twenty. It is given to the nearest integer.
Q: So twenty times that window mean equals 401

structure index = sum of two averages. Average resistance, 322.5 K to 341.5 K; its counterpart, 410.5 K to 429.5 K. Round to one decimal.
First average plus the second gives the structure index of 38.4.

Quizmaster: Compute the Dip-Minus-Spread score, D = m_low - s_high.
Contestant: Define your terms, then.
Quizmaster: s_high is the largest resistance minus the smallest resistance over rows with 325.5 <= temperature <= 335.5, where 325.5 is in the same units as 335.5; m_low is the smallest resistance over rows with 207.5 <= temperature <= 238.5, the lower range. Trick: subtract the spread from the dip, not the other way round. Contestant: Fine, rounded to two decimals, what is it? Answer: 18.10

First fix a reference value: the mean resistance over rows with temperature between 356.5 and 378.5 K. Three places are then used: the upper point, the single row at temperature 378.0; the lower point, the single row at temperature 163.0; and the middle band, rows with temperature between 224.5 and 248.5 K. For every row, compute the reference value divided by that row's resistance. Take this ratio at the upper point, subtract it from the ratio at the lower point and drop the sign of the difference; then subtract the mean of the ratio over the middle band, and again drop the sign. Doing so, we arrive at 0.864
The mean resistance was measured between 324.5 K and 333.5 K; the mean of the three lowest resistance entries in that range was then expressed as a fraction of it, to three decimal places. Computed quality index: 0.983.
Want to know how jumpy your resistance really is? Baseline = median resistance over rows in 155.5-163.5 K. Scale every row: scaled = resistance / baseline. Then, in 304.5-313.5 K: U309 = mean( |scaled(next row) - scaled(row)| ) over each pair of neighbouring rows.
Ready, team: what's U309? 0.011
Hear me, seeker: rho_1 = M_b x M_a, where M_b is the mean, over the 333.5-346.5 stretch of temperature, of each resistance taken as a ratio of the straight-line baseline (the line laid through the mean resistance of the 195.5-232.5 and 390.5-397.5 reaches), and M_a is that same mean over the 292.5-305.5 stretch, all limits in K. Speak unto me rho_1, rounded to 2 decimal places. 1.09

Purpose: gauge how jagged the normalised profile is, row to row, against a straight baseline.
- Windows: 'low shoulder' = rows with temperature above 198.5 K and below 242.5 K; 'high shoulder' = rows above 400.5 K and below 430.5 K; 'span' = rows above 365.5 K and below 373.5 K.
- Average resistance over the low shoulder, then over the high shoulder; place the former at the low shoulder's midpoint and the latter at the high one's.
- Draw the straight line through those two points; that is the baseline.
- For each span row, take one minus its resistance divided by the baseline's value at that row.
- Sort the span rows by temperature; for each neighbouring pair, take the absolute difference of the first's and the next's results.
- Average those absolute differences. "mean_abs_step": 0.015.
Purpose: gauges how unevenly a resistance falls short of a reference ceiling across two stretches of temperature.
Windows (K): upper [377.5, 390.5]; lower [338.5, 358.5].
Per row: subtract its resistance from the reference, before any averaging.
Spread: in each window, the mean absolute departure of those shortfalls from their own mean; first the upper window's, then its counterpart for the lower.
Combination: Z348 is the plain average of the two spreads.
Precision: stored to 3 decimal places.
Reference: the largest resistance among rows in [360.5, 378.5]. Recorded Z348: 0.217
